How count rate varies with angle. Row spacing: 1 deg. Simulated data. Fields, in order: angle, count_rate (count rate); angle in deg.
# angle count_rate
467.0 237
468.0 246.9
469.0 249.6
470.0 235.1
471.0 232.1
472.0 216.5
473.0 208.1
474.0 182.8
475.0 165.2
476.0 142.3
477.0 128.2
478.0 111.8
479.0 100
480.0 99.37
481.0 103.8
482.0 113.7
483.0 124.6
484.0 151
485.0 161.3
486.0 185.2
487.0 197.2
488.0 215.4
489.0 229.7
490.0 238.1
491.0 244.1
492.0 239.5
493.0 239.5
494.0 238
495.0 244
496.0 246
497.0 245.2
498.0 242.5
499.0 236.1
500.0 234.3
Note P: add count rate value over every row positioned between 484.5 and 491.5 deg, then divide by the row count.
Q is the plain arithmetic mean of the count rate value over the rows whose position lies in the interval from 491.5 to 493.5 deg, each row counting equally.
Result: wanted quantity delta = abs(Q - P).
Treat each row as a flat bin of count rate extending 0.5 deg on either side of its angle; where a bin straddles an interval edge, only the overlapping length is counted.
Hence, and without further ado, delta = 29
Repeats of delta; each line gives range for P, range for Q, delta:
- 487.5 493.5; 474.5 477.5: 89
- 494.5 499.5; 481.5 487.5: 87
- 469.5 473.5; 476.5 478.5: 103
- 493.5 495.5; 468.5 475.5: 28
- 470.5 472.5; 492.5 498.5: 18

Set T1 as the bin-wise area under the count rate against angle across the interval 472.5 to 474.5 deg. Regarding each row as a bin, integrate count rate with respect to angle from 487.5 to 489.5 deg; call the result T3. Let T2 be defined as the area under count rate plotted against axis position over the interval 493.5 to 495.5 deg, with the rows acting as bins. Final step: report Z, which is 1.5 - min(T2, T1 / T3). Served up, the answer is 0.6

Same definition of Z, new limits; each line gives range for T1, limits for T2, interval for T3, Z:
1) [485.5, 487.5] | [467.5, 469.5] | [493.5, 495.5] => 0.7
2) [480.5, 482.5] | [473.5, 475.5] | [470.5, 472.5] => 1.0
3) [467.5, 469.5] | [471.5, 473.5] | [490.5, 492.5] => 0.5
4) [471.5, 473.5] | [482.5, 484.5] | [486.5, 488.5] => 0.5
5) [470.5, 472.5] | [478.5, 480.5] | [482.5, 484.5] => -0.1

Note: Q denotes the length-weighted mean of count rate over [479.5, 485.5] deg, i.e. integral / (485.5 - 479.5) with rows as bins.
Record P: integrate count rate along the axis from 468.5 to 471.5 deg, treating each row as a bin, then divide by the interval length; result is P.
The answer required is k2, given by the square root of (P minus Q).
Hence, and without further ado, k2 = 10.6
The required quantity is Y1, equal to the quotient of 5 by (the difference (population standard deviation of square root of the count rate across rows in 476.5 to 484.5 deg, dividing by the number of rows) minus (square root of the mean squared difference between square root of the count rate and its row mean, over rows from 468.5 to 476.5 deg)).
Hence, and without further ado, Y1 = -10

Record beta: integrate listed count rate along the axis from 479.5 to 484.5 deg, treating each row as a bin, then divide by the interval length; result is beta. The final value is 118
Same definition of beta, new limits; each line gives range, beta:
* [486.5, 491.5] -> 225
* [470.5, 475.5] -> 201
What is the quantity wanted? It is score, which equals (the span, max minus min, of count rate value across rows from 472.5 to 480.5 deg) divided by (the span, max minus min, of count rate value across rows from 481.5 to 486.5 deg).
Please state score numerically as 2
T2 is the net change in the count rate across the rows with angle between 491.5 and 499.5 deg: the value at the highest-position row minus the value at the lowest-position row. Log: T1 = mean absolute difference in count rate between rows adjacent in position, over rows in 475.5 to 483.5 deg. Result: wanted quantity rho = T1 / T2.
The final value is -2.86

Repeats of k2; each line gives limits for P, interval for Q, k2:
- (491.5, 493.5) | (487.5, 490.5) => 3.4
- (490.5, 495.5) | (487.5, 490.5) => 3.6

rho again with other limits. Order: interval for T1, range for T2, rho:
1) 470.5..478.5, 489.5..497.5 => 2.42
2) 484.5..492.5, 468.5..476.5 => -0.12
